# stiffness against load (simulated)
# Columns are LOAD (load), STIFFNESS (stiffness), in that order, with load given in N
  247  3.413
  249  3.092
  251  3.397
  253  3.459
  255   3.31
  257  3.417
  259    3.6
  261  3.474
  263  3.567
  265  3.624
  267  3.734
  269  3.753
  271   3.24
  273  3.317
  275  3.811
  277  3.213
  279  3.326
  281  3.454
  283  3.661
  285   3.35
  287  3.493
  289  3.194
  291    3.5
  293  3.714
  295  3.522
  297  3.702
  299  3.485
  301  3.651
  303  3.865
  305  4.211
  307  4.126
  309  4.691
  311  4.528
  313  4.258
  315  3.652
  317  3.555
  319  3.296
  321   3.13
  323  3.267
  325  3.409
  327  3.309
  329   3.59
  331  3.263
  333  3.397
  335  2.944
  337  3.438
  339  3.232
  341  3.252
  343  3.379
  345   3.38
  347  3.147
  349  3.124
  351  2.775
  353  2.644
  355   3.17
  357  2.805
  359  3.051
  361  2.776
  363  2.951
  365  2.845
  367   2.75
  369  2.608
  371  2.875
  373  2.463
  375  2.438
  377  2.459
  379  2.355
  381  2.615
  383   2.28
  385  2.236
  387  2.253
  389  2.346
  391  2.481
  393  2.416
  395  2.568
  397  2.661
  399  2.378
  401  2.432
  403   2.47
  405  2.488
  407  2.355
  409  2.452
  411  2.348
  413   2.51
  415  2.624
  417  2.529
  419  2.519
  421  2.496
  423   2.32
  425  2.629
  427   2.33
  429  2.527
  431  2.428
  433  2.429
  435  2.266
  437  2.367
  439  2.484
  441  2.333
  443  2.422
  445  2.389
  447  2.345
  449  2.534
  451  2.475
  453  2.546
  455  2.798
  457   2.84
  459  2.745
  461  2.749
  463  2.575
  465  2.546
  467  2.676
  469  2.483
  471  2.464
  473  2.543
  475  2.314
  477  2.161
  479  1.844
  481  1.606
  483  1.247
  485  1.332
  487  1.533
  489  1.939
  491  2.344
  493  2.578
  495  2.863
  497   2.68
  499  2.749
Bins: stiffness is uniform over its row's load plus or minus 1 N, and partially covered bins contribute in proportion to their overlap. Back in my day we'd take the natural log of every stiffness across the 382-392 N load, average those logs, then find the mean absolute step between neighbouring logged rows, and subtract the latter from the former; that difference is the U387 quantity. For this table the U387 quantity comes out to 0.81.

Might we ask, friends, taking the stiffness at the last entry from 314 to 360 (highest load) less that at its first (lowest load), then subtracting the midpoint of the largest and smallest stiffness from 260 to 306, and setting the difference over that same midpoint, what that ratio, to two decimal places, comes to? -1.16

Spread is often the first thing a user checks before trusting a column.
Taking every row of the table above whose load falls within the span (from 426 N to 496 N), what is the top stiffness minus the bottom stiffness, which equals 1.62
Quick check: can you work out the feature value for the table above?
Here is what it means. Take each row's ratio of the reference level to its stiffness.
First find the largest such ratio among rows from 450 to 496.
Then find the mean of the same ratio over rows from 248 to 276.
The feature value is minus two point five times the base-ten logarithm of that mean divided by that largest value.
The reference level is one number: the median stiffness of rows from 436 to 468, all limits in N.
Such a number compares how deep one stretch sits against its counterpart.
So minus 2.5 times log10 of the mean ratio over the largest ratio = 1.1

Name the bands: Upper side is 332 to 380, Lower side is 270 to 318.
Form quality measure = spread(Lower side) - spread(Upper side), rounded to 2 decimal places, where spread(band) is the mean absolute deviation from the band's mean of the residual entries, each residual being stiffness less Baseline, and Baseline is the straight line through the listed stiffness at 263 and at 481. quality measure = 0.18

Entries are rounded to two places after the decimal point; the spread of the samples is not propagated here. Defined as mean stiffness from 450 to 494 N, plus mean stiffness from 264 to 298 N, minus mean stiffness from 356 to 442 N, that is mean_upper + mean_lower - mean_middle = 3.28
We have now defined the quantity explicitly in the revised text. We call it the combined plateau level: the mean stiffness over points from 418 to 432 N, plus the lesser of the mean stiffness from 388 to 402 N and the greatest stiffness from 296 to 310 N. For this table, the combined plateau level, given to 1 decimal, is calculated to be 4.9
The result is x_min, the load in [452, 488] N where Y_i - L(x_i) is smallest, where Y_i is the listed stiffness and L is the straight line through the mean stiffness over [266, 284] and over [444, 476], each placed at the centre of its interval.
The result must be 483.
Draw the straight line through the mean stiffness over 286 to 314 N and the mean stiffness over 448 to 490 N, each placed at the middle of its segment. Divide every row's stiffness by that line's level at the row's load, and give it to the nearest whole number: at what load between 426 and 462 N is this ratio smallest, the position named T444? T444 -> 427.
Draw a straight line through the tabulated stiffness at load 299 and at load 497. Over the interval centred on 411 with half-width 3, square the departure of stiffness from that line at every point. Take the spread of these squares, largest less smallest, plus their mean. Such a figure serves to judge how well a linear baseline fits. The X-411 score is 0.6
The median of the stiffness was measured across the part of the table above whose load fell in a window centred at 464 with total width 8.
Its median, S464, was 2.63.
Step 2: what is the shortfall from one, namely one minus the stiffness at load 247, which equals -2.4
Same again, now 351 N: -1.8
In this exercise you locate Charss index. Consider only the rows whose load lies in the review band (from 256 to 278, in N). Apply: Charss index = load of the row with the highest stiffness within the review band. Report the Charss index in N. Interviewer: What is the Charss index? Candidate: 275 N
